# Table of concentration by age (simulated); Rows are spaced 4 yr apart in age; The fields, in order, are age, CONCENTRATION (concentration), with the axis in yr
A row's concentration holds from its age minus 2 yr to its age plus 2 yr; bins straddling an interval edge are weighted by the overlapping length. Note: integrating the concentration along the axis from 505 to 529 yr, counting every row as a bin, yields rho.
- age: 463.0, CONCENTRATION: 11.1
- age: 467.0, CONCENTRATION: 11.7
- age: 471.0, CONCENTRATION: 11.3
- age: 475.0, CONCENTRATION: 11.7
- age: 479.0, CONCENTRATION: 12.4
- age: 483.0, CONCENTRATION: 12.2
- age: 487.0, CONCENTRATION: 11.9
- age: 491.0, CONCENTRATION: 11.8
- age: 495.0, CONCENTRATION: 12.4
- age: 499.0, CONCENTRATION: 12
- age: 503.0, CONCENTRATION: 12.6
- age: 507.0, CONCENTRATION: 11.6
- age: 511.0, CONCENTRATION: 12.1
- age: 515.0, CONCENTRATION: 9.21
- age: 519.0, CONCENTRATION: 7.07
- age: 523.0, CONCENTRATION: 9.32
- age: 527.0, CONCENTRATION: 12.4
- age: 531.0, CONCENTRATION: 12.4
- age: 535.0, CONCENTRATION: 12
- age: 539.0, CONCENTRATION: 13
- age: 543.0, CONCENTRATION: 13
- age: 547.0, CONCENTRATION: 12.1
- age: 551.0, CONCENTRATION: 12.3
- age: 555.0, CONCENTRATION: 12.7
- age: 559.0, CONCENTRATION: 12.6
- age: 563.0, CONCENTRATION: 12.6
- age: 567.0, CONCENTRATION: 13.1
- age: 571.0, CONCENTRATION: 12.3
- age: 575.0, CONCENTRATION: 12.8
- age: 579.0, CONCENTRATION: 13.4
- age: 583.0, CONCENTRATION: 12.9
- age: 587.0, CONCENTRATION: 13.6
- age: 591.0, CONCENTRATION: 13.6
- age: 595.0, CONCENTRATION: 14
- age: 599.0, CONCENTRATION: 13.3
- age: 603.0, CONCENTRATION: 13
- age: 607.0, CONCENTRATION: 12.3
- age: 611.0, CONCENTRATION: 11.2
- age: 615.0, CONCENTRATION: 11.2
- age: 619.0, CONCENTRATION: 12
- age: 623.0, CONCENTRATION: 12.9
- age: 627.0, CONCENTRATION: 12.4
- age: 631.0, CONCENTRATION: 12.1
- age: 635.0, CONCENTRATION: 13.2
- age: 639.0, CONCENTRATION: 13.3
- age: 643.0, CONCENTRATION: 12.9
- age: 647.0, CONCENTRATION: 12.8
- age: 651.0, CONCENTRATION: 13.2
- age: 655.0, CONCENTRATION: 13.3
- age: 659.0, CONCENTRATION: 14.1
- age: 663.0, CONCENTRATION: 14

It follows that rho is 247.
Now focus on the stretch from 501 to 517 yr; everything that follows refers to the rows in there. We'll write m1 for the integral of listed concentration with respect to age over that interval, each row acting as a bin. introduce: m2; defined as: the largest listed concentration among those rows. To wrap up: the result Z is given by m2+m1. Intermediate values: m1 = 182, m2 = 12.6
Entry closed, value 195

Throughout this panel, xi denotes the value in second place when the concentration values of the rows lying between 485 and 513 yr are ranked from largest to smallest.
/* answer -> 12.4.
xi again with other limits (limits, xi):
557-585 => 13.1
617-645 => 13.2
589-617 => 13.6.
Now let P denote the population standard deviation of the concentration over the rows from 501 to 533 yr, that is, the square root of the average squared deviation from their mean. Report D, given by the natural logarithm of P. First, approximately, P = 1.9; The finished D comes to 0.6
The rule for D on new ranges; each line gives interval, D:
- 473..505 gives -1.2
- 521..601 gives -0.1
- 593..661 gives -0.2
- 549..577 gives -1.3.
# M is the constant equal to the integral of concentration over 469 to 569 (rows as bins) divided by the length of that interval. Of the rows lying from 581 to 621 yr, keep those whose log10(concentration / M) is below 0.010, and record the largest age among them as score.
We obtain 619.0 yr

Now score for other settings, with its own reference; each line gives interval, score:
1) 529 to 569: 547.0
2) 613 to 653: 631.0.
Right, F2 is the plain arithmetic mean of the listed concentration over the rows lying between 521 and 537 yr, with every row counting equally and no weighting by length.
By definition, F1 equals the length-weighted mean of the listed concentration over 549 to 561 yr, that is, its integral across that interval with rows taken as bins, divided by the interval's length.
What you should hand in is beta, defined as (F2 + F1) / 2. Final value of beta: 12.0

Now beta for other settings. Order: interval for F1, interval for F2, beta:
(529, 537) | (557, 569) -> 12.5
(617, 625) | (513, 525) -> 10.5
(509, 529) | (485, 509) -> 11.0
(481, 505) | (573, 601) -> 12.8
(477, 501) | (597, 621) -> 12.1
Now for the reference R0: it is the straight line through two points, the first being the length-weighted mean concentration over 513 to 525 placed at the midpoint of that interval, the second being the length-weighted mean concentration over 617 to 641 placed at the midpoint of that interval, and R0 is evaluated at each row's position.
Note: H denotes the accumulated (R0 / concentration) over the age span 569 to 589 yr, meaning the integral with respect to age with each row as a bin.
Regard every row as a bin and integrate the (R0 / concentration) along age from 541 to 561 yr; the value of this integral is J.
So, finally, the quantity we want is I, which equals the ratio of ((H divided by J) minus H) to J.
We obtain -1.0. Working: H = 16.6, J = 16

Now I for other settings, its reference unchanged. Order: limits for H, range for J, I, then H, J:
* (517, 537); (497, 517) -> -1.1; 17.3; 14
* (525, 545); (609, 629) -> -0.7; 14.5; 21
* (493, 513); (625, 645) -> -0.6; 13.1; 20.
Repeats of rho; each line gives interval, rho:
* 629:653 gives 310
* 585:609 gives 319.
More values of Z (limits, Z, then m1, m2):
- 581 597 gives 230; 216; 14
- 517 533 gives 177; 165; 12.4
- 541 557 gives 213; 200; 13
